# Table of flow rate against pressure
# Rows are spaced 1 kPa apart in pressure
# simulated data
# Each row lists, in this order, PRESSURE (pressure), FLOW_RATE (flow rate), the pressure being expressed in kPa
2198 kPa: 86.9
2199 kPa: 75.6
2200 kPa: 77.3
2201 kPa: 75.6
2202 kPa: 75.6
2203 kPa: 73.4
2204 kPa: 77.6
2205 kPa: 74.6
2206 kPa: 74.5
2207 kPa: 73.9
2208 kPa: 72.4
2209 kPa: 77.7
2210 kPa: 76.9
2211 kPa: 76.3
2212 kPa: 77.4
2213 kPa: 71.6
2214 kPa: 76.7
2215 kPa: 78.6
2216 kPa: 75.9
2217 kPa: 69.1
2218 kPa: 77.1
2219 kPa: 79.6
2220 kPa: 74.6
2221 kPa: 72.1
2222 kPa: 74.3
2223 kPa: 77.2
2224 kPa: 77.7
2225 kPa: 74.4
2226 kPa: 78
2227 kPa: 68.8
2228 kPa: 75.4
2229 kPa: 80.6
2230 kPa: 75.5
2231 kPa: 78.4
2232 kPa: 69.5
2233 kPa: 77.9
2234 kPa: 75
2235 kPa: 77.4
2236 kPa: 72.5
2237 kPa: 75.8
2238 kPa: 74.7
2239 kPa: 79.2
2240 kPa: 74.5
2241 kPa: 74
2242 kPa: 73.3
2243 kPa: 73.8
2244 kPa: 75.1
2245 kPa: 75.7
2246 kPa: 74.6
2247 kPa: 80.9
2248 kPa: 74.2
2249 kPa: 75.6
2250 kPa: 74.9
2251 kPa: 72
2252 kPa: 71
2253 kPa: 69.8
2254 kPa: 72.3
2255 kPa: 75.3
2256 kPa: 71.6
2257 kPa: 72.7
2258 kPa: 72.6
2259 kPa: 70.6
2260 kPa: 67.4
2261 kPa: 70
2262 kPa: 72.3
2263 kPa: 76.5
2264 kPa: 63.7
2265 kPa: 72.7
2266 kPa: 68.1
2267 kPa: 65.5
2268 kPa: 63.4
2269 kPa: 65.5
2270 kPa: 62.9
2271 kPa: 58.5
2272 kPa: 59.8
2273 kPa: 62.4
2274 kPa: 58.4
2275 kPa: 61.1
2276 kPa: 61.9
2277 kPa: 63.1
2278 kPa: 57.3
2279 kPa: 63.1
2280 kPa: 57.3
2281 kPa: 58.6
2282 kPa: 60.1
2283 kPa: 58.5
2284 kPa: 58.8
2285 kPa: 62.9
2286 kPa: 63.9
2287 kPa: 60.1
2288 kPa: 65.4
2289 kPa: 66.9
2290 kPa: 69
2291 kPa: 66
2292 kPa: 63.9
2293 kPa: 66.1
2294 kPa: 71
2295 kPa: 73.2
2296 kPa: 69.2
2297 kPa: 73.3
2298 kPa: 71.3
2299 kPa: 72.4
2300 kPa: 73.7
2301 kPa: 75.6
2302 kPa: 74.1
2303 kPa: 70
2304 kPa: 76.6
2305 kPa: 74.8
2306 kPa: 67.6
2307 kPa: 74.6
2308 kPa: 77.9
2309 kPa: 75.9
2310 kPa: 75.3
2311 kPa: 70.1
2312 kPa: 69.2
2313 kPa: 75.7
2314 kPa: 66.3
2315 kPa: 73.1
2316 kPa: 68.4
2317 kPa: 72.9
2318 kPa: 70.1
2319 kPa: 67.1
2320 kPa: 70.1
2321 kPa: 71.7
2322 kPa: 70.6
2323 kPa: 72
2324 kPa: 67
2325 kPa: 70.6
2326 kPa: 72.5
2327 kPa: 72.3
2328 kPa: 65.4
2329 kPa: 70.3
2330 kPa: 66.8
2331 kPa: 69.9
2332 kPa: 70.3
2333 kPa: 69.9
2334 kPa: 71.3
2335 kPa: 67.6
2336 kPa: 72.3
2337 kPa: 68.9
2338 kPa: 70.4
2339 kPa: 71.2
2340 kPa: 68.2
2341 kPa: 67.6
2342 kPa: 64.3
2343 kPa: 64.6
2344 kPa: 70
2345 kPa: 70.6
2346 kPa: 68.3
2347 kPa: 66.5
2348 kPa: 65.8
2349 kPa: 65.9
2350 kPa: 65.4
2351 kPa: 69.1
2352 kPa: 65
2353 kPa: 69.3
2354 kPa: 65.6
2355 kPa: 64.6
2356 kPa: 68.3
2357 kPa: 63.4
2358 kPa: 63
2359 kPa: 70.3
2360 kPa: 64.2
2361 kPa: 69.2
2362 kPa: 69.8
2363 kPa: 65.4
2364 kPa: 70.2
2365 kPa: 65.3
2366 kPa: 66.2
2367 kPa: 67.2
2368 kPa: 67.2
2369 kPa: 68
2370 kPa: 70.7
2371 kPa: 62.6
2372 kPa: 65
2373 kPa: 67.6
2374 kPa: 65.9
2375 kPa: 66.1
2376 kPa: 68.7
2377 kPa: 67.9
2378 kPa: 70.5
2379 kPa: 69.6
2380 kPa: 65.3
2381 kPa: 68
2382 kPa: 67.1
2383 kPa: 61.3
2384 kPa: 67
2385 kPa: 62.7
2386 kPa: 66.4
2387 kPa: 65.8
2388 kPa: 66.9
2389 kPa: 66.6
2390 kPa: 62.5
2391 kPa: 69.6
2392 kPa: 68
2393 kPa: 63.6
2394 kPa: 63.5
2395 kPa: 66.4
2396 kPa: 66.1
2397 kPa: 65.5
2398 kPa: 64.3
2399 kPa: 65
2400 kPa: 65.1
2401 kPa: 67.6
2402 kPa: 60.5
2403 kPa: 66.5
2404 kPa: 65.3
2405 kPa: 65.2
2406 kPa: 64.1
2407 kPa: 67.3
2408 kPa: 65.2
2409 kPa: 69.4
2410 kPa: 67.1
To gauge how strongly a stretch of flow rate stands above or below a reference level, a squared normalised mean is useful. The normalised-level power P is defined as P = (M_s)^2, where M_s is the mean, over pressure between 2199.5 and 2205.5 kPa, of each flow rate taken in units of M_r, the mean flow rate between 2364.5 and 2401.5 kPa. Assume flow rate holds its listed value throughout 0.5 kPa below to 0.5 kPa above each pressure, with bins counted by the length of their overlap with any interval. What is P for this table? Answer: 1.3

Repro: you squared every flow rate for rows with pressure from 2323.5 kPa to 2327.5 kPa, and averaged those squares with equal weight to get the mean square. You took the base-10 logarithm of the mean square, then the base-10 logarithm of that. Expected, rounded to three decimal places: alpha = 0.568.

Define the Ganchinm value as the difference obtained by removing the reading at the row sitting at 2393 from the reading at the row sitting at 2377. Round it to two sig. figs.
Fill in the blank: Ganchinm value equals 4.3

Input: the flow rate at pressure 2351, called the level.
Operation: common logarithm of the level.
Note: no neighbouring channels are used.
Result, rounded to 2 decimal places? 1.84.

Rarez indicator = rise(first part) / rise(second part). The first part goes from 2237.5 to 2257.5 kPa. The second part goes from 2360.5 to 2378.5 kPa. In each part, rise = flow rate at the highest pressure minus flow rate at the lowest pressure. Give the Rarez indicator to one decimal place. -1.5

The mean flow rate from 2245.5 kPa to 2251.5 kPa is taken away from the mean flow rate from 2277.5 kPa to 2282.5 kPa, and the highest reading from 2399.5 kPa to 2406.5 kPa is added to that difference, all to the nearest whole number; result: 52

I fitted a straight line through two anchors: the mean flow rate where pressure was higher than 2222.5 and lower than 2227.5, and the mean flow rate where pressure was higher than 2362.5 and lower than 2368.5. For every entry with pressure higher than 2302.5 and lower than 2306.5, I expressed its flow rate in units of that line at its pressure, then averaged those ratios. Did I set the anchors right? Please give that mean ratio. 1.02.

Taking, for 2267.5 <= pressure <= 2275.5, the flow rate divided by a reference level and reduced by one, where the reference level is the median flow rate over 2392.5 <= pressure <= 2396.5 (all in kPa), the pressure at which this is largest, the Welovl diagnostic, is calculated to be 2269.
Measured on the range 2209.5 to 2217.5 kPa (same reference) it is 2215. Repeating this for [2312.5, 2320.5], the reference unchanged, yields 2313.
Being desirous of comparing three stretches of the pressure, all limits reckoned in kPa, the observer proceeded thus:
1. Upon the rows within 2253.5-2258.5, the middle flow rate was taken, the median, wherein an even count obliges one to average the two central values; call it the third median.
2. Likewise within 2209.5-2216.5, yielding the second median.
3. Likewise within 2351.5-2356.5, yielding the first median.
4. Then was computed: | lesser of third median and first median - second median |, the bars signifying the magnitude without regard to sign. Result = 11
